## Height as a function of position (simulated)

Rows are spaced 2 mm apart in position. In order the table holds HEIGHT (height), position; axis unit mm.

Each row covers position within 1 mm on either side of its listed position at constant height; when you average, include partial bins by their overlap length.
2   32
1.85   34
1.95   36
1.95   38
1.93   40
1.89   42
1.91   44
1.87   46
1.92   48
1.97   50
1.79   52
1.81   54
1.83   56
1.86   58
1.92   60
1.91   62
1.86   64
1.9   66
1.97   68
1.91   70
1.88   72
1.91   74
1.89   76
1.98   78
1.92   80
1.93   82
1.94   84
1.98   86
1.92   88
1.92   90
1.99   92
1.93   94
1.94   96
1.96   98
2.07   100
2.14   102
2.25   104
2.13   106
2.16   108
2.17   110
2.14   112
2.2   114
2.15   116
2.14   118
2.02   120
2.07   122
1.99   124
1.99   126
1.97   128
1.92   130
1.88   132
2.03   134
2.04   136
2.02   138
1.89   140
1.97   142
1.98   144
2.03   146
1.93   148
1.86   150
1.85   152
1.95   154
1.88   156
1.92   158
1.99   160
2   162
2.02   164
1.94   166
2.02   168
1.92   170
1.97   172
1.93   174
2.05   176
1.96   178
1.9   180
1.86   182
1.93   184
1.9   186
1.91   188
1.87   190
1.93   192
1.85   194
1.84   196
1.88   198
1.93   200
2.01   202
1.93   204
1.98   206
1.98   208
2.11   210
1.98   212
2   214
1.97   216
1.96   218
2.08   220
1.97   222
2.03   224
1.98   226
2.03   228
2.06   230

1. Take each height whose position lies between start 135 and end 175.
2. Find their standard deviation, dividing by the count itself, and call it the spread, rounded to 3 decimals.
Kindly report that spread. 0.056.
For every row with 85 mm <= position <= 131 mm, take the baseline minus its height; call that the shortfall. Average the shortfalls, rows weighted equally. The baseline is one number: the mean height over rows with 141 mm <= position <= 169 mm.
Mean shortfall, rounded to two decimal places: -0.10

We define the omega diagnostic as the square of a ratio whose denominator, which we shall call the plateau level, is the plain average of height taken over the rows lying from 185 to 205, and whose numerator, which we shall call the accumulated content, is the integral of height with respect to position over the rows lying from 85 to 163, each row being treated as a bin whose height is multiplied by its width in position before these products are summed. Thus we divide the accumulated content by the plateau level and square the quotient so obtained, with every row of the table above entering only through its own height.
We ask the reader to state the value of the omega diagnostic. 6770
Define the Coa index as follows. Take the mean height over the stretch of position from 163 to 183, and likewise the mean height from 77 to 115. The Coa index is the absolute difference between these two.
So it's 0.08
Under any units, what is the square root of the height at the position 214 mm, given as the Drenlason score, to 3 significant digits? 1.41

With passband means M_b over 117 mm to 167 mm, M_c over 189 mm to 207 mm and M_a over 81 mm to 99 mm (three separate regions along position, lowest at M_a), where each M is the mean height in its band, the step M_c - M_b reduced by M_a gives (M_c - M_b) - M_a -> -2.00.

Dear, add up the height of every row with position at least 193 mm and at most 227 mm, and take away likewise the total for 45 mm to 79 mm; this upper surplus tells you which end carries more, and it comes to 1.3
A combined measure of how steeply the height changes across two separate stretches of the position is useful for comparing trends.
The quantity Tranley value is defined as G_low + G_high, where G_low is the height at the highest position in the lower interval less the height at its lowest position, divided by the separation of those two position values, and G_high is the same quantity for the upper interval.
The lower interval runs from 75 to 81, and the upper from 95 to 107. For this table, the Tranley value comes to 0.03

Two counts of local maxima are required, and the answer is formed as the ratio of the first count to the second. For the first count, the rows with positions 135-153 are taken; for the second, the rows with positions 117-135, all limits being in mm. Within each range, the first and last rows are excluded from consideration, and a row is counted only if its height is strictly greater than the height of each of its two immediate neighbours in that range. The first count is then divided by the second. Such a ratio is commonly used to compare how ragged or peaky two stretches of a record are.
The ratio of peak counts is 1.0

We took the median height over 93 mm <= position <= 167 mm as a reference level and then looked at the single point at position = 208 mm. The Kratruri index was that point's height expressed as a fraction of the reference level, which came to 0.995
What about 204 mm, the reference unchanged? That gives 0.970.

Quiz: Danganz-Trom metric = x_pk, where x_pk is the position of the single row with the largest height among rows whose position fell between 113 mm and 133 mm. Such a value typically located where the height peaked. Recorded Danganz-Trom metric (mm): 114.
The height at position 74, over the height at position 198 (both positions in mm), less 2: -0.98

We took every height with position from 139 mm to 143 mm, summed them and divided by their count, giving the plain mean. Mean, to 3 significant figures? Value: 1.93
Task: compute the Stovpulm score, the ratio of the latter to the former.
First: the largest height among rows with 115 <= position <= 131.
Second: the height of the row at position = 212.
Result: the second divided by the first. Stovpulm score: 0.92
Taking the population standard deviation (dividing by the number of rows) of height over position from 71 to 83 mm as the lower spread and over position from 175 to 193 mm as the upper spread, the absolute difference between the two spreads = 0.021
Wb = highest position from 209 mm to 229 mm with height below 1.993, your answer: 226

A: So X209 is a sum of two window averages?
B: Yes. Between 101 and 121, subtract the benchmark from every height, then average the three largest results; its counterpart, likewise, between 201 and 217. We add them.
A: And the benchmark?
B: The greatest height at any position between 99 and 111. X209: -0.25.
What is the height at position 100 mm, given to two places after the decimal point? 2.07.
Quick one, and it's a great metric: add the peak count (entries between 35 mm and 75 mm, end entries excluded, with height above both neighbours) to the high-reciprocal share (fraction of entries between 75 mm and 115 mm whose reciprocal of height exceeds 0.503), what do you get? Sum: 4.55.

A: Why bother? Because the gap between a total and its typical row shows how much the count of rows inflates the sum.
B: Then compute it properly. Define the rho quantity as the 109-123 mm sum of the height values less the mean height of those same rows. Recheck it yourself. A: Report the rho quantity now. 12.8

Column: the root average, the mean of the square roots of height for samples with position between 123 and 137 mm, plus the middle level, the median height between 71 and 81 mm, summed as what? 3.31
